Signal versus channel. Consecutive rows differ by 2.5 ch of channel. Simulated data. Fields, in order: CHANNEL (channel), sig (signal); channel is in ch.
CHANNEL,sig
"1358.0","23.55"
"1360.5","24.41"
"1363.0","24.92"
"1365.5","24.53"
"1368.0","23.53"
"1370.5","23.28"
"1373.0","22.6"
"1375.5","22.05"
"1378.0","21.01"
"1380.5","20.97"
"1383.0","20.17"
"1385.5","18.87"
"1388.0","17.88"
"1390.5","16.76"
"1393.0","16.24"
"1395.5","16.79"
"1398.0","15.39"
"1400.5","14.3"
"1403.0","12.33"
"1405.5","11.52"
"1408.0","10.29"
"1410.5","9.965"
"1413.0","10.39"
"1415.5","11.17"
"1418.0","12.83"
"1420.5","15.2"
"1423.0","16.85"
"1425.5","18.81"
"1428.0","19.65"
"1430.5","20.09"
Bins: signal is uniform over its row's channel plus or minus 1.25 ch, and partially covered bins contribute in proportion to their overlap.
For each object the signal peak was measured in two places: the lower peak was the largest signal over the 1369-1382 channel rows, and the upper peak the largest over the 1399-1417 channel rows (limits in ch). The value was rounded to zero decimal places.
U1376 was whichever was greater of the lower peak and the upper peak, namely 23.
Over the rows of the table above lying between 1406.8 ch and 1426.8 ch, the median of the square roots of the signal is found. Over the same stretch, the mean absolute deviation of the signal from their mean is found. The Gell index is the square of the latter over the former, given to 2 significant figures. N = 2.3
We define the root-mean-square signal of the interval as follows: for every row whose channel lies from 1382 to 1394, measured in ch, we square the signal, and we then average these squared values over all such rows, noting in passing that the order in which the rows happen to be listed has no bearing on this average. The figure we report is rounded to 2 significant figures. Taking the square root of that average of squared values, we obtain 18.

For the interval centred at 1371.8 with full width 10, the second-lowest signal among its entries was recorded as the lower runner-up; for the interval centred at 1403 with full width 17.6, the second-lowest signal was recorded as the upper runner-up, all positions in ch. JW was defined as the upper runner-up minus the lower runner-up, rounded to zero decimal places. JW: -12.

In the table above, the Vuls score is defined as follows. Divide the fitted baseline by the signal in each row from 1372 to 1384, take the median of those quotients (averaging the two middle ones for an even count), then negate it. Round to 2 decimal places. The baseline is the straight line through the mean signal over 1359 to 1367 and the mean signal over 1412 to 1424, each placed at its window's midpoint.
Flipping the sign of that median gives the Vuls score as -1.00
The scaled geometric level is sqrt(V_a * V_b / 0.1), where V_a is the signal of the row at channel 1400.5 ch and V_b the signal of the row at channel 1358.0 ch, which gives 58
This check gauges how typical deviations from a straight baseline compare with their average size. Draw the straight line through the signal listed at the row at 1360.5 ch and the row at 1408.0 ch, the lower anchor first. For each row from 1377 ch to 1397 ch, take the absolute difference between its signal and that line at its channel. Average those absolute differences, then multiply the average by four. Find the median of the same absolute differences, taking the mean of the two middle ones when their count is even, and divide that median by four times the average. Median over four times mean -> 0.233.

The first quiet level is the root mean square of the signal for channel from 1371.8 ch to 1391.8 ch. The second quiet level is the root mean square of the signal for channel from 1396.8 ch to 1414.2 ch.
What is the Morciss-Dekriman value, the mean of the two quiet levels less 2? 14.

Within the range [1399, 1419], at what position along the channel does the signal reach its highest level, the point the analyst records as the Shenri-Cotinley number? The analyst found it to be 1400.5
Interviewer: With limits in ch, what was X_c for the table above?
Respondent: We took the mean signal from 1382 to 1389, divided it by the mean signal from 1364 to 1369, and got 0.79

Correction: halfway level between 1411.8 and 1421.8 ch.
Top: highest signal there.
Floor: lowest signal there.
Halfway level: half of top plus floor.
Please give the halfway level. 13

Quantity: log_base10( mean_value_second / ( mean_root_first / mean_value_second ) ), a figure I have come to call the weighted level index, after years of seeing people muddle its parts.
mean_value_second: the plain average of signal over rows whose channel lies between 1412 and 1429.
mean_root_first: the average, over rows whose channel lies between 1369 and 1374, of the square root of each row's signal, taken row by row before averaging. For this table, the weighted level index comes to 1.67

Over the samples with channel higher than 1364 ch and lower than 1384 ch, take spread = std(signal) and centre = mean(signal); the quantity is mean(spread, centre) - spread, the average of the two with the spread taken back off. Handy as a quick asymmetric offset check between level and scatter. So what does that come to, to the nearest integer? 10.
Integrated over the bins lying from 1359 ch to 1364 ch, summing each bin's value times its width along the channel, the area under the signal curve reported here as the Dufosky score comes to 123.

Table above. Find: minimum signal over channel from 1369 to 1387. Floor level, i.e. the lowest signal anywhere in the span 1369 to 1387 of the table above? 18.87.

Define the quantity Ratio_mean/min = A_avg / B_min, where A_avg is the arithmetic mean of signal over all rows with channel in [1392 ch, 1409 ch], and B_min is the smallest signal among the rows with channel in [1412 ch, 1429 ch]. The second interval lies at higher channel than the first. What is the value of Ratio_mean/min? 1.3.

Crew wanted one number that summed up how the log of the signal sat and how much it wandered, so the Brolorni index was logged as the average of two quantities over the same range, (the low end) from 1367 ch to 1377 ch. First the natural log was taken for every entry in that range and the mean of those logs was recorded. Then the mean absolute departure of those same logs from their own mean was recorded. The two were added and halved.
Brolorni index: 1.58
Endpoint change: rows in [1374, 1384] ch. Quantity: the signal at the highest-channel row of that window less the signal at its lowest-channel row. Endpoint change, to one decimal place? -1.9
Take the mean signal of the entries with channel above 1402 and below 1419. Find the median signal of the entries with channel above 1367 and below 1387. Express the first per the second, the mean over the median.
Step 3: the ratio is 0.52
